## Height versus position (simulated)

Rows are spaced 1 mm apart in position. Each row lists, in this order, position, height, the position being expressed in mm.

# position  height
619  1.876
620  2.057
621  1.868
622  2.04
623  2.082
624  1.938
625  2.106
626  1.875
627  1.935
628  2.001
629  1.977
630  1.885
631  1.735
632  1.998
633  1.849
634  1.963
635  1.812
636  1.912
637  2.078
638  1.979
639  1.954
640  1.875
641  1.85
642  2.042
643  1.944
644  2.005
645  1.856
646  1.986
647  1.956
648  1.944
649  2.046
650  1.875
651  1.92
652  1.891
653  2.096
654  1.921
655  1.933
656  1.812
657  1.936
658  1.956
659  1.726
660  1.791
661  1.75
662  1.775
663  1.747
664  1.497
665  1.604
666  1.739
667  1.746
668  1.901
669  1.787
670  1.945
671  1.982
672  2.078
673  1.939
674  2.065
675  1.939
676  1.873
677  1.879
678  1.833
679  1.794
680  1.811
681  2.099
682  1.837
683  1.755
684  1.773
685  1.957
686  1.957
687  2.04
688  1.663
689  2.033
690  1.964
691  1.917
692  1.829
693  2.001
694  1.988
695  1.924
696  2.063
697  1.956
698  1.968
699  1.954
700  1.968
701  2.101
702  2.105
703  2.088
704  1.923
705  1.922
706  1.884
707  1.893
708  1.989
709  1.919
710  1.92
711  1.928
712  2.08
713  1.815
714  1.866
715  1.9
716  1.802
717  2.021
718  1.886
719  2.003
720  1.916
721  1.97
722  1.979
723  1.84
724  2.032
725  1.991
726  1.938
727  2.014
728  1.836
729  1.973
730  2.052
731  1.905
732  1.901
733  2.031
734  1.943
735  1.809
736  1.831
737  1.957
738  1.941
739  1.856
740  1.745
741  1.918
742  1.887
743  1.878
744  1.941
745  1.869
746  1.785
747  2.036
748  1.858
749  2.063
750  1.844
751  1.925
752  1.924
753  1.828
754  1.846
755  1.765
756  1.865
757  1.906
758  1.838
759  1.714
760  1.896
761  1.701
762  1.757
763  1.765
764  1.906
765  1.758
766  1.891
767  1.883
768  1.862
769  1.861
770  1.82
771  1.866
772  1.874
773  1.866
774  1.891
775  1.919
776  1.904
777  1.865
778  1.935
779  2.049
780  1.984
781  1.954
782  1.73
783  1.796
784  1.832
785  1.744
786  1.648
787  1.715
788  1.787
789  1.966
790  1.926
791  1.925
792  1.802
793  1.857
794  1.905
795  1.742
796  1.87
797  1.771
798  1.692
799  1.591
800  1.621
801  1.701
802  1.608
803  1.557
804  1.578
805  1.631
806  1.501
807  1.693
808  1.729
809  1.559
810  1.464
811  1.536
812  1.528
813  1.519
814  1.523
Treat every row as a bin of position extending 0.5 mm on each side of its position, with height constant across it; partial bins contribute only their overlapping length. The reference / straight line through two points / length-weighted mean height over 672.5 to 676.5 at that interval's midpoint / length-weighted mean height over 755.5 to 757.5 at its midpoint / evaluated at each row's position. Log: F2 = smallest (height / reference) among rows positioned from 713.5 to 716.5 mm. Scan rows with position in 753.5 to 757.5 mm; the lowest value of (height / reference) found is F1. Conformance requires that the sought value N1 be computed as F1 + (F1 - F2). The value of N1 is 0.93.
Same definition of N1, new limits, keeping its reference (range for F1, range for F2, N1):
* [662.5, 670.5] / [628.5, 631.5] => 0.65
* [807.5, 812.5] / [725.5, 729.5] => 0.63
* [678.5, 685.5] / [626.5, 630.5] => 0.86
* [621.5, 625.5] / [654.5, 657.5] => 1.02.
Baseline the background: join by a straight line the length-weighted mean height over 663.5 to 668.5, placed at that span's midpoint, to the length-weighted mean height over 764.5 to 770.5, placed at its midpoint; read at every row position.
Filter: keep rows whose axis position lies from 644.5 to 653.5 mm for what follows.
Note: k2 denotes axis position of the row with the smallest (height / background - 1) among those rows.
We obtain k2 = 645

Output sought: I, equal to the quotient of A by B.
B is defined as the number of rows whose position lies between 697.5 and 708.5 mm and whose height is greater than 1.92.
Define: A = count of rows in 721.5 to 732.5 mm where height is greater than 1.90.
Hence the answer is 1.0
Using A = 9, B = 9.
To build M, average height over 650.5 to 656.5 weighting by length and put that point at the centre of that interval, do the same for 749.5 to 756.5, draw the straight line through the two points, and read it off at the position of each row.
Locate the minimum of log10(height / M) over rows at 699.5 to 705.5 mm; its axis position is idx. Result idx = 705 mm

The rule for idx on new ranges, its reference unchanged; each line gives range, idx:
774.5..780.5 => 777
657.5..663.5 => 659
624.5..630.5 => 626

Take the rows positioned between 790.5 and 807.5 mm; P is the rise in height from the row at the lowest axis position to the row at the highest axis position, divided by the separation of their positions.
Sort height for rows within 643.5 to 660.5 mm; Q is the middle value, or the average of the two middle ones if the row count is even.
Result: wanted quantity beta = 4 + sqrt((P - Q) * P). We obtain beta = 4.17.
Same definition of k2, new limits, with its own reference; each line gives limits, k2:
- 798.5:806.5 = 806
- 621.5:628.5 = 626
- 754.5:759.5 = 759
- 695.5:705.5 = 705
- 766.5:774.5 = 770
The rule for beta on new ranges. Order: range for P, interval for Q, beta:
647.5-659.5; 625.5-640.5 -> 4.20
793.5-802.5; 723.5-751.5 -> 4.27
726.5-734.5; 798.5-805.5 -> 4.13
